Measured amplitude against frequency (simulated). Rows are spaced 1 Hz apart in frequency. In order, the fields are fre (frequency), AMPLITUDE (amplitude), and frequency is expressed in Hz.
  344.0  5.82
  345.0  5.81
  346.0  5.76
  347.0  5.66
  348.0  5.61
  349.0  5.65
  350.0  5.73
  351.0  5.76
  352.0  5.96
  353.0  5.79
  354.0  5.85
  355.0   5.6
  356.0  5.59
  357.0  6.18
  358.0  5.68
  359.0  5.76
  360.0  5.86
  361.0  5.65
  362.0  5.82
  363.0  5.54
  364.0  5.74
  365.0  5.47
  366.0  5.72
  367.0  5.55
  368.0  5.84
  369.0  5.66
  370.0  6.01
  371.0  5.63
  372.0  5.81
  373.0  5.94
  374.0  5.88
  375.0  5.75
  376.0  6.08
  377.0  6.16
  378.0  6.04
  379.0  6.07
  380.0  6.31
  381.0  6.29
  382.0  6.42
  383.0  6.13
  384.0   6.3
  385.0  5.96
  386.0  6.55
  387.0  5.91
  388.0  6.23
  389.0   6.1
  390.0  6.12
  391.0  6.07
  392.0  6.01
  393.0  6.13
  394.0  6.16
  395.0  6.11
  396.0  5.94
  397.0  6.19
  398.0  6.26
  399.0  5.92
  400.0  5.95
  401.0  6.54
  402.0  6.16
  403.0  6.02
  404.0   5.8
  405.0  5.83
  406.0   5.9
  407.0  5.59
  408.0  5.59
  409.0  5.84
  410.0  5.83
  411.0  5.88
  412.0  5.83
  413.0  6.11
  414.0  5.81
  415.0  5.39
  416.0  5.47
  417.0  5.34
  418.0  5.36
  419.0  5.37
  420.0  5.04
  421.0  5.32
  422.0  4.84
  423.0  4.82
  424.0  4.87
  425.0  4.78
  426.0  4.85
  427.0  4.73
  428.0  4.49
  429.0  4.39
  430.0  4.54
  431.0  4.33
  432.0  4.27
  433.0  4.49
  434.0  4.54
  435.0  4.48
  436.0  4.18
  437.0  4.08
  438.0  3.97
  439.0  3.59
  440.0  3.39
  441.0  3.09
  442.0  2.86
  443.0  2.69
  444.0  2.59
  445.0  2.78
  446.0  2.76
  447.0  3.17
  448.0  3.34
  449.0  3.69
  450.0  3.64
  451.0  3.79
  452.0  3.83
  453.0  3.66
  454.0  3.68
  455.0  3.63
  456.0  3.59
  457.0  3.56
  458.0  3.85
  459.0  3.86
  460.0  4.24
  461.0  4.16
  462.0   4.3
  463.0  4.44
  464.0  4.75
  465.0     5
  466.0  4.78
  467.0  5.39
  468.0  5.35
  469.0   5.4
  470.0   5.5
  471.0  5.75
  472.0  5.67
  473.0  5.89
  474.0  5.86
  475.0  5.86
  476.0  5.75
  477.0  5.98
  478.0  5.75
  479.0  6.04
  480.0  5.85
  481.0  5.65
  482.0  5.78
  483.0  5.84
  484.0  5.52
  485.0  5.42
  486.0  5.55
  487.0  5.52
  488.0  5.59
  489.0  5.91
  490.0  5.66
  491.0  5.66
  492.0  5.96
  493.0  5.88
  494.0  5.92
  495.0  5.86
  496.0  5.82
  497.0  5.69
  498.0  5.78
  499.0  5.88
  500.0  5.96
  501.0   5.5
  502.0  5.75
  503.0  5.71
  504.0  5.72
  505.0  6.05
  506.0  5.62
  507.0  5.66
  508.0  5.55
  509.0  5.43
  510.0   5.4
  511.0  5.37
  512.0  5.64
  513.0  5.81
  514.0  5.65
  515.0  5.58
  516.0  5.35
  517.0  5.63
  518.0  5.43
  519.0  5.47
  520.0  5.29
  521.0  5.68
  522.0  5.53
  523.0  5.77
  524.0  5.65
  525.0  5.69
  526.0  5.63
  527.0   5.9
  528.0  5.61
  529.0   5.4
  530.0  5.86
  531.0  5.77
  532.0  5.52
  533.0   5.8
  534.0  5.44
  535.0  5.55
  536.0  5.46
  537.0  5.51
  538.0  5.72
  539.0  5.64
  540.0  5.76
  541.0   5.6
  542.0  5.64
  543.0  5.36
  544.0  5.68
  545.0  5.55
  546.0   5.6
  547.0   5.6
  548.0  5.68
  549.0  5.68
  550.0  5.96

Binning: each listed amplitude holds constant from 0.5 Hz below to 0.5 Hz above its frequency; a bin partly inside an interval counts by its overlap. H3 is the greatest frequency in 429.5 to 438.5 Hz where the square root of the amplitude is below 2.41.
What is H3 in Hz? 438.0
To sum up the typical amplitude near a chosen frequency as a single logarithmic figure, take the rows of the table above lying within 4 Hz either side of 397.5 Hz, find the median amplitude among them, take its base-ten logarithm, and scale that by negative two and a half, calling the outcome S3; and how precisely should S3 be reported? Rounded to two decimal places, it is -1.97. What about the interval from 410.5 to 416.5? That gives -1.91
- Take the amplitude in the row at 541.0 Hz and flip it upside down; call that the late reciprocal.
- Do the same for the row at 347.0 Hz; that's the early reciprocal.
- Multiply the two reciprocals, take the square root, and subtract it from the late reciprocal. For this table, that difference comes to 0.001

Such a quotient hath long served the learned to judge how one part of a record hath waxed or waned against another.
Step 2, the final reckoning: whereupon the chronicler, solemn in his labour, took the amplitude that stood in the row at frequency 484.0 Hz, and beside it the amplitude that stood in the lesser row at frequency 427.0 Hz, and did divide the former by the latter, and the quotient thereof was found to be 1.17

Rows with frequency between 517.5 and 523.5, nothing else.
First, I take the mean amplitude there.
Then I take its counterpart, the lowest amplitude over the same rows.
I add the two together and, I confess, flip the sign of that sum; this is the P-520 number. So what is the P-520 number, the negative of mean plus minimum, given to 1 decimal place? -10.8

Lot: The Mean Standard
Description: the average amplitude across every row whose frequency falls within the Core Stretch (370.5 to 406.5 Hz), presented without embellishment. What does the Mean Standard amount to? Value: 6.07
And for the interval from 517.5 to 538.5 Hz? 5.60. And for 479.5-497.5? 5.73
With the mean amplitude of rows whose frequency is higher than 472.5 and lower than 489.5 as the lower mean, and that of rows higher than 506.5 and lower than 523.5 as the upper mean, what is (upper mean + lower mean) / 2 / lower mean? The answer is 0.982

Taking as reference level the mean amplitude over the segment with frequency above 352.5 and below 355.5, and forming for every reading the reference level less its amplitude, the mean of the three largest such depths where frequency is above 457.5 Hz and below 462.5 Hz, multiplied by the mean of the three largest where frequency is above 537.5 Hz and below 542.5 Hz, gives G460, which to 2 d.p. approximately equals 0.21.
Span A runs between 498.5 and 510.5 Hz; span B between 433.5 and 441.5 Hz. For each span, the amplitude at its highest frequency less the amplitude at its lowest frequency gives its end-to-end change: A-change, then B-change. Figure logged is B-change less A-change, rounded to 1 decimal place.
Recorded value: -1.0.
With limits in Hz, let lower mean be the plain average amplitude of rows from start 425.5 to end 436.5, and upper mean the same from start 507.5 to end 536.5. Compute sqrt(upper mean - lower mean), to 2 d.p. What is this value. 1.05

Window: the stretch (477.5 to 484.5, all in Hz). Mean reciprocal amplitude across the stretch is 0.1733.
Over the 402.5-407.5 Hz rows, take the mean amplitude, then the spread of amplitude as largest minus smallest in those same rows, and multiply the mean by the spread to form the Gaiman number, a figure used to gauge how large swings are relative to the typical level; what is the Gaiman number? 2.51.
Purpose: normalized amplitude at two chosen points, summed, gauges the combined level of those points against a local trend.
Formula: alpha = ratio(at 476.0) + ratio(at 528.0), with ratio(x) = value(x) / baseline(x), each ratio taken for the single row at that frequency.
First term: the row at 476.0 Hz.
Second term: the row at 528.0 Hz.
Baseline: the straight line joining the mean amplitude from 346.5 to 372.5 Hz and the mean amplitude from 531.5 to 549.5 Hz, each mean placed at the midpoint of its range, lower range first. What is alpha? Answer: 2.0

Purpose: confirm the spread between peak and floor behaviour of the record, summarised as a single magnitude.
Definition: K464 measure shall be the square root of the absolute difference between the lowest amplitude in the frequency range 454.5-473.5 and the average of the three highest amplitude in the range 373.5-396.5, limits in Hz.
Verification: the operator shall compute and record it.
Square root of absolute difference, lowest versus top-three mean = 1.7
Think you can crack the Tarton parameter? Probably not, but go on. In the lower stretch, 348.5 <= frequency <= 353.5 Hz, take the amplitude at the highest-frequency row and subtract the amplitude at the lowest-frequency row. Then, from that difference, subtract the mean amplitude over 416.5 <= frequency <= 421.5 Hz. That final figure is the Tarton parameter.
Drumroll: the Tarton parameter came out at -5.1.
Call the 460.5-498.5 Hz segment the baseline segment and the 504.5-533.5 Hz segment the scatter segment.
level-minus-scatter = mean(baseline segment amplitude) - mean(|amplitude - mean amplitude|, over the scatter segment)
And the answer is 5.4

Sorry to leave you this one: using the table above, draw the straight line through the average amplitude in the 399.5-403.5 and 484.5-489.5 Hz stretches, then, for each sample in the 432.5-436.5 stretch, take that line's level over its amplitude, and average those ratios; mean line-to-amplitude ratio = 1.35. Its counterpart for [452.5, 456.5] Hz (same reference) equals 1.60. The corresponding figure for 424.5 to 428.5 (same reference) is 1.27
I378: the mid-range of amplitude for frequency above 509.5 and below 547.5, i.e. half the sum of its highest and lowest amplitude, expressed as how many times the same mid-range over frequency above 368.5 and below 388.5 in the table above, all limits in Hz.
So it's 0.92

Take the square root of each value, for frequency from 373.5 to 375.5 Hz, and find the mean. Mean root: 2.41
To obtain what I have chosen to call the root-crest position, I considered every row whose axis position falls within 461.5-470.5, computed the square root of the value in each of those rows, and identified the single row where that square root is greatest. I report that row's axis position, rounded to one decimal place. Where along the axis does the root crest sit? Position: 470.0 Hz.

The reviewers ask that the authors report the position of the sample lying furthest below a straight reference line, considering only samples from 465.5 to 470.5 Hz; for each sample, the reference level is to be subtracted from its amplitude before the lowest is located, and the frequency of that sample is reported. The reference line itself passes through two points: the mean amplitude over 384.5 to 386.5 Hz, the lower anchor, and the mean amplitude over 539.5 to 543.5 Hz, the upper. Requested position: 466.0 Hz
